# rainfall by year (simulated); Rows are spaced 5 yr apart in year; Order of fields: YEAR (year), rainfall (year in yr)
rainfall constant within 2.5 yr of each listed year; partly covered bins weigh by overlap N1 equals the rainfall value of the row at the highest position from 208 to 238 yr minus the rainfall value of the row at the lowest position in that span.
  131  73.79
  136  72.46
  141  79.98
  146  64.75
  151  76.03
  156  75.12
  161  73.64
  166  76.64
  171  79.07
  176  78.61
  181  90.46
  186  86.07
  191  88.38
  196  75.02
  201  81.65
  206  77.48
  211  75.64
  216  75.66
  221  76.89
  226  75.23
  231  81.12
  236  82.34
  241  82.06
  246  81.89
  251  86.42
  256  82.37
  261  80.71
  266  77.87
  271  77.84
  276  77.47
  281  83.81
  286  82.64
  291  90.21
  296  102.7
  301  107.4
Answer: 7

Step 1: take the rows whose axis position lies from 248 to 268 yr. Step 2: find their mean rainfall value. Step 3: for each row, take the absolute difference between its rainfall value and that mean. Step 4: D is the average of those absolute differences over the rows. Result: 2.55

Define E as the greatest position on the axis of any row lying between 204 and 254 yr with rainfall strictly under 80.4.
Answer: 226 yr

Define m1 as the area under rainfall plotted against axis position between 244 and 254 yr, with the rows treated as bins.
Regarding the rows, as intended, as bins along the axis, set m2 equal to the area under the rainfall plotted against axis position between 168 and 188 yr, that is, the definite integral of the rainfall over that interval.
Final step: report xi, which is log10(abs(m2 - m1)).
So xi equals 2.92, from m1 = 842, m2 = 1666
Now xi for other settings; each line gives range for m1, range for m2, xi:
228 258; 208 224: 3.10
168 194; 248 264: 2.94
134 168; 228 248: 2.95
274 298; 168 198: 2.60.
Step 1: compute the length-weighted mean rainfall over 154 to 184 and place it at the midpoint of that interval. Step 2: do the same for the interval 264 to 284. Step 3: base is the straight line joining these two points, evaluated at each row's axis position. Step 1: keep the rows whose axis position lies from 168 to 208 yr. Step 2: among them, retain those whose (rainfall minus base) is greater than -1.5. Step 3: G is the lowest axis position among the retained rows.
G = 171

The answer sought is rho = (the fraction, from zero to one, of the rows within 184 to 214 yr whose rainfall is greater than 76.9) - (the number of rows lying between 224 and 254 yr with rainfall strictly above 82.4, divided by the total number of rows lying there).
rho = 0.5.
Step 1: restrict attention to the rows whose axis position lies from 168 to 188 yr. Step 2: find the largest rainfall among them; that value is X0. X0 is 90.46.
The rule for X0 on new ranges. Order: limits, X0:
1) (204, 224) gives 77.48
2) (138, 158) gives 79.98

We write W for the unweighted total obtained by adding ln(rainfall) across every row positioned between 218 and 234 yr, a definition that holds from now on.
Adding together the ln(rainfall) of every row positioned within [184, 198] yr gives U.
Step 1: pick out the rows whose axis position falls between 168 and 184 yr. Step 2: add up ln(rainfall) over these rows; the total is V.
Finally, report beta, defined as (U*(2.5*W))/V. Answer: 32.7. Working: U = 13.3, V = 13.2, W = 13.1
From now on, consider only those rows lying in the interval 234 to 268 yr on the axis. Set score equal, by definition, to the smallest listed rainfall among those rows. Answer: 77.87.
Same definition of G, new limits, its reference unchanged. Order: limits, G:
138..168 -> 141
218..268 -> 231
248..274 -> 251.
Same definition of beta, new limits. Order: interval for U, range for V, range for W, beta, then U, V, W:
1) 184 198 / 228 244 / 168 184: 33.2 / 13.3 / 13.2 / 13.2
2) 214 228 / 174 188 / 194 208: 31.9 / 13.0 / 13.3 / 13.1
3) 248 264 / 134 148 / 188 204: 34.1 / 13.3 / 12.8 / 13.2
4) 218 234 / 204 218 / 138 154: 32.3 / 13.1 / 13.0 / 12.9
